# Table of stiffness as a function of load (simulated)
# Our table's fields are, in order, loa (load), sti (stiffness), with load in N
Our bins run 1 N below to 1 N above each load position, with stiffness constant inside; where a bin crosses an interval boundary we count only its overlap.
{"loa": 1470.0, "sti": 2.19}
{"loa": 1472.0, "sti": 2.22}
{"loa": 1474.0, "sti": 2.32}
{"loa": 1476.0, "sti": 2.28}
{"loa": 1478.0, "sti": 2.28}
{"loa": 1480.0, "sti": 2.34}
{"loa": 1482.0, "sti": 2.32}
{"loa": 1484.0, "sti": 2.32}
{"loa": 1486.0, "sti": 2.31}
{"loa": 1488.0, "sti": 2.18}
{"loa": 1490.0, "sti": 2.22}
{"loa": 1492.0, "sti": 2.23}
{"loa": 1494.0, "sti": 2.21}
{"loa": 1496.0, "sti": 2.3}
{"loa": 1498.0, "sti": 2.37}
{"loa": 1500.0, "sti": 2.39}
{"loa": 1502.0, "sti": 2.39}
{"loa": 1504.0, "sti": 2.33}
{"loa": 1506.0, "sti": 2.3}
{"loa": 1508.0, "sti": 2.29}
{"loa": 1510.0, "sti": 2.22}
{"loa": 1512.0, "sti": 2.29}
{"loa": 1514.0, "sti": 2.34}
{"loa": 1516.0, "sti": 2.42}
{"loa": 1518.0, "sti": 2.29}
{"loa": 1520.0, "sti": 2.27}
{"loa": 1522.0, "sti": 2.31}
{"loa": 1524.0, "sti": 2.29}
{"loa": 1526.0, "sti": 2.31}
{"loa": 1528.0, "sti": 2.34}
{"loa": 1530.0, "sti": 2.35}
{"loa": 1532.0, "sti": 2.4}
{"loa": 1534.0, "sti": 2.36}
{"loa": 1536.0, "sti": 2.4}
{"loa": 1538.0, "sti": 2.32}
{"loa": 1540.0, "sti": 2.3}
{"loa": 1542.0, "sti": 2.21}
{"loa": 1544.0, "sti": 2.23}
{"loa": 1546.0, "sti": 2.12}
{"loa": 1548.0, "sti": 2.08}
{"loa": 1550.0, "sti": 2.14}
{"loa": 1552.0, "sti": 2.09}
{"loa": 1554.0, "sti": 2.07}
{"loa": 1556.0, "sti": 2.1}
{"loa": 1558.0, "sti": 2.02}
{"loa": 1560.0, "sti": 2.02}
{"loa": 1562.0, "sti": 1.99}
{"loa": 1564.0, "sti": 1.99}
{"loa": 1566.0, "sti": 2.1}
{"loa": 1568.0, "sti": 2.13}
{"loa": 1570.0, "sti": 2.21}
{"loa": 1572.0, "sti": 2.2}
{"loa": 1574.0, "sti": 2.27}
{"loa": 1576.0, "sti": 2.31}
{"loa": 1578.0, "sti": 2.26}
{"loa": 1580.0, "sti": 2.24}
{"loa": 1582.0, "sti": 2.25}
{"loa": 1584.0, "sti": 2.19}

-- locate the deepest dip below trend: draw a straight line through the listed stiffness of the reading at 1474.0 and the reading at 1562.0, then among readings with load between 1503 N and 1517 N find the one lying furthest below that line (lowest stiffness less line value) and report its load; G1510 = 1510.0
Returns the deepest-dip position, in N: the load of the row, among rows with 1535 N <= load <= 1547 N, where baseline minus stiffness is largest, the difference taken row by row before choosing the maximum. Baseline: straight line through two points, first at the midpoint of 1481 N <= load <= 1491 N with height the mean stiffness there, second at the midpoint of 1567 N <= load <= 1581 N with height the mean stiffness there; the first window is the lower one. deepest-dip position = 1546.0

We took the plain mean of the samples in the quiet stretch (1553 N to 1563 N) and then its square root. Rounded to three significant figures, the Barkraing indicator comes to 1.43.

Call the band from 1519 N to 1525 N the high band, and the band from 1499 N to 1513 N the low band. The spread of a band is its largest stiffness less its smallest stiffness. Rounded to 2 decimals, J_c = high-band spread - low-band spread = -0.13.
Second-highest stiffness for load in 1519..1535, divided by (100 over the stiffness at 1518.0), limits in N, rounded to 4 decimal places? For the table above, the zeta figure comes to 0.0540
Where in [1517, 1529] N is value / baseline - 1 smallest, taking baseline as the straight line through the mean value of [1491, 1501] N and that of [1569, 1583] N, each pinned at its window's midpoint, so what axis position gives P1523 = 1520.0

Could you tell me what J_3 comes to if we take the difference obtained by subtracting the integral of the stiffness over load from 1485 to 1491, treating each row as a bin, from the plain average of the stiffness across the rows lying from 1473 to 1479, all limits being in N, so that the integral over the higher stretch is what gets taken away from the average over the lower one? -11.1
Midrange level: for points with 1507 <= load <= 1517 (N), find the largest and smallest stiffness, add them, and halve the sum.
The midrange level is 2.32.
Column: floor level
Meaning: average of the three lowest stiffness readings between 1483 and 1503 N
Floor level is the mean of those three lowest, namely 2.20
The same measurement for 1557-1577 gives 2.00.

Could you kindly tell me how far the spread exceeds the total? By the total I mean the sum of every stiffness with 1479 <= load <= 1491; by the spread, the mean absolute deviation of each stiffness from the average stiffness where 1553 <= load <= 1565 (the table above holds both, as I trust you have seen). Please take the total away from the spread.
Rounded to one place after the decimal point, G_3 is -13.7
